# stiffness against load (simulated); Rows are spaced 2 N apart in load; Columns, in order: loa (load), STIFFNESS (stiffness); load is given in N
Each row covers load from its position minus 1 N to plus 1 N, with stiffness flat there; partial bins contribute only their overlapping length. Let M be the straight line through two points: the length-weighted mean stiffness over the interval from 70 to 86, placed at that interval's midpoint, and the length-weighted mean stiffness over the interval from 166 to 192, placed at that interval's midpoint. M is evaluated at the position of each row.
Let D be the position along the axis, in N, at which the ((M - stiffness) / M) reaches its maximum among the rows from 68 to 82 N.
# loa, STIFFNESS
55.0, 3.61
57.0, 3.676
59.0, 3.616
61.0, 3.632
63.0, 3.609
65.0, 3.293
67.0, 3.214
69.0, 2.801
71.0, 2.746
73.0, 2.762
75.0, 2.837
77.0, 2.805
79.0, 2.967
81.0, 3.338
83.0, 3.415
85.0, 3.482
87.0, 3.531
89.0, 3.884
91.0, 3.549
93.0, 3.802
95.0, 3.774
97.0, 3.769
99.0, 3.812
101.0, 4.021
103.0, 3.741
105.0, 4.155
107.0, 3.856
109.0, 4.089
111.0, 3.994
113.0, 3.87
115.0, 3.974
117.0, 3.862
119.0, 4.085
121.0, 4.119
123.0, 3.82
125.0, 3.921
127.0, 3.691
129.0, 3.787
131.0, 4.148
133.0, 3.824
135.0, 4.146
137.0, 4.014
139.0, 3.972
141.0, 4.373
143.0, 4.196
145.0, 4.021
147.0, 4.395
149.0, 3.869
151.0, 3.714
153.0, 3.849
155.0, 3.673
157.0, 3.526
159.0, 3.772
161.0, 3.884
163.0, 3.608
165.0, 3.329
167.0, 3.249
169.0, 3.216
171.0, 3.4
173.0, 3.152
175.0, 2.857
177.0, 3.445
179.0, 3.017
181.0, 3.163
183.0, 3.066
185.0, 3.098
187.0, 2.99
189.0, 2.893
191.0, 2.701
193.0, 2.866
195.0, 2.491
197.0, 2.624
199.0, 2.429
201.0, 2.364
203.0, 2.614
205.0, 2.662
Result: 71.0 N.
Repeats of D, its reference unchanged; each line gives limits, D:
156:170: 169.0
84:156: 85.0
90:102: 91.0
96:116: 103.0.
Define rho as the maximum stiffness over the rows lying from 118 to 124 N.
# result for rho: 4.119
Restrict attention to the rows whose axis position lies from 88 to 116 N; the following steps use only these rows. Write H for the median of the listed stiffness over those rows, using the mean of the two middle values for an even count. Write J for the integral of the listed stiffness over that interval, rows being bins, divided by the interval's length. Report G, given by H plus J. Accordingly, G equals 7.7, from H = 3.86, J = 3.88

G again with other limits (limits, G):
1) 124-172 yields 7.7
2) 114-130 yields 7.8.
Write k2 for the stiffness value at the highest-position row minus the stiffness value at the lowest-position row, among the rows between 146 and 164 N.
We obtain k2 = -0.8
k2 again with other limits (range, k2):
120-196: -1.6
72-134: 1.1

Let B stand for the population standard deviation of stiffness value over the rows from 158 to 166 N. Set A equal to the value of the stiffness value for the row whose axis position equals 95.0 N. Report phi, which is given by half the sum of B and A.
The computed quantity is 1.99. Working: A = 3.774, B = 0.209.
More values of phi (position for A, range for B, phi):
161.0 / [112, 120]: 1.99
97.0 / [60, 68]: 1.98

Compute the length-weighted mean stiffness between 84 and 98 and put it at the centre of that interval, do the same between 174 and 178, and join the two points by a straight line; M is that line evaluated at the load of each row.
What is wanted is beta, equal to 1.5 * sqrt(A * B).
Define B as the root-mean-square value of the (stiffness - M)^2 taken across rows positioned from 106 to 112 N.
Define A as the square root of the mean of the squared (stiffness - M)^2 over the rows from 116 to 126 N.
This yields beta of 0.33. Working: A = 0.26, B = 0.194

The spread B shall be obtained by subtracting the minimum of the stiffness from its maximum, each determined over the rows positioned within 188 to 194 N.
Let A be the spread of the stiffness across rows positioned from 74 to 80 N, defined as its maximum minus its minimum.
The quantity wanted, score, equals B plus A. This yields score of 0.35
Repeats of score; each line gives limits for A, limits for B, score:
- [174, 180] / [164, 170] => 0.70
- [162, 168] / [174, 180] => 0.95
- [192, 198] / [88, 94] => 0.71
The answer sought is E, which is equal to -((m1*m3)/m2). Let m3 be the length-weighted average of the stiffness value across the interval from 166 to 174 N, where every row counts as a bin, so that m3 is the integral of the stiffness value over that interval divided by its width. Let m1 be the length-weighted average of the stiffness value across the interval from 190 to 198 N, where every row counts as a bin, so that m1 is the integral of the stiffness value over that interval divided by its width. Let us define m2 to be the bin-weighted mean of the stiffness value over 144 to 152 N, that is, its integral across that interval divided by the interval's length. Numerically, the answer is -2.2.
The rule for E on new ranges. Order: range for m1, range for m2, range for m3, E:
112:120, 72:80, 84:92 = -5.0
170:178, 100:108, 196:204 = -2.0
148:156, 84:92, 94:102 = -4.0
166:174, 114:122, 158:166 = -3.0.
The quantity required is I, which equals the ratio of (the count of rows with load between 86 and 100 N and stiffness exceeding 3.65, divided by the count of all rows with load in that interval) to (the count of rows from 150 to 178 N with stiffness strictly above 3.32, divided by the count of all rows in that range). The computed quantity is 1.0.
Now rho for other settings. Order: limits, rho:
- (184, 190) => 3.098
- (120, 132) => 4.148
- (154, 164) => 3.884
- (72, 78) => 2.837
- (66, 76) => 3.214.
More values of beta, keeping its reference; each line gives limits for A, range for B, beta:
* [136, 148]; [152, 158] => 0.58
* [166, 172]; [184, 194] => 0.06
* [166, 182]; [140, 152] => 0.28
